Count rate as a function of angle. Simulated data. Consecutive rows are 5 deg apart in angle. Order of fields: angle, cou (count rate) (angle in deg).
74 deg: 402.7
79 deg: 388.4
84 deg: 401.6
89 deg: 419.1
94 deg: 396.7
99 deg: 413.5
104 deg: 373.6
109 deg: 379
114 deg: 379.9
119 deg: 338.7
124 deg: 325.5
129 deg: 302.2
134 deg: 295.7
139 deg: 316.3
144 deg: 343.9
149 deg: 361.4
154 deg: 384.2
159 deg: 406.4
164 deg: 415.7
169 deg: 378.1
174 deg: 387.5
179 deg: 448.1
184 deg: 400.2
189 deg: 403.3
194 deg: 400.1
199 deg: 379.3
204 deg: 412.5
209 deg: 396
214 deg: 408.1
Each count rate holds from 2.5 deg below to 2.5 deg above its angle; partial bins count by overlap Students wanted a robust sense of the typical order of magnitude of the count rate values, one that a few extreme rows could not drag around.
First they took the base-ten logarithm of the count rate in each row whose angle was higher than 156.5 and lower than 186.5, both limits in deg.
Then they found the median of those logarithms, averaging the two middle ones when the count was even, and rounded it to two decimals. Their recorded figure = 2.61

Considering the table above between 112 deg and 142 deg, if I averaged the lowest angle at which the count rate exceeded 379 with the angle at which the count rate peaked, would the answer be 114.0 deg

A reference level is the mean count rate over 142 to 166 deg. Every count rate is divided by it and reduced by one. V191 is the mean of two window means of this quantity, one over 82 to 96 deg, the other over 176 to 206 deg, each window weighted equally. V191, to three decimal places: 0.063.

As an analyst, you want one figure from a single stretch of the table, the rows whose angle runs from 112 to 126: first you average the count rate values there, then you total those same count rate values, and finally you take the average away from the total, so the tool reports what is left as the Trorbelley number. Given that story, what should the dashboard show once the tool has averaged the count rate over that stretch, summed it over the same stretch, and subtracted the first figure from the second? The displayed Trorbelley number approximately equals 696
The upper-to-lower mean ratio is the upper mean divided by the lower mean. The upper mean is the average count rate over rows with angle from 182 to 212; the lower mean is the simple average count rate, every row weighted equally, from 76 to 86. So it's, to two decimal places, 1.01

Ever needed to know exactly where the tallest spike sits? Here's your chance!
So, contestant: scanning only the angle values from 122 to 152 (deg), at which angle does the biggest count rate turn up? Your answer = 149 deg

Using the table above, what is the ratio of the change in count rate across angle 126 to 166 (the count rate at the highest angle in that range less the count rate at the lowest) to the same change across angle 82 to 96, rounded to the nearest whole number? -23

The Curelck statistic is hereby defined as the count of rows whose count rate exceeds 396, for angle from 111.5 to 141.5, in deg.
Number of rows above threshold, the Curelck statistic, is 0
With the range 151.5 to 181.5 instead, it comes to 3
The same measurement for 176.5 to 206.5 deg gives 5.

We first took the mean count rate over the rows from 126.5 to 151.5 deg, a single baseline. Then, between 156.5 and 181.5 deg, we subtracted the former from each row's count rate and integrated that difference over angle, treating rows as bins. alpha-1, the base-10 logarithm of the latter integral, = 3.32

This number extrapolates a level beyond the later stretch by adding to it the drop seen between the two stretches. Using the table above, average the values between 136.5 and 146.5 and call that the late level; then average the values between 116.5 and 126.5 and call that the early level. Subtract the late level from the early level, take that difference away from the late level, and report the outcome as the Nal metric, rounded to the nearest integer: 328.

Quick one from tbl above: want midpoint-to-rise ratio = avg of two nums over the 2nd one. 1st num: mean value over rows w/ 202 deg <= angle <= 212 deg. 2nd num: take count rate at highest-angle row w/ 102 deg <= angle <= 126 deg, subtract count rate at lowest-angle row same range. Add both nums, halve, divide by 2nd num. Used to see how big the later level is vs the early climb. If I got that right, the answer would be -3.7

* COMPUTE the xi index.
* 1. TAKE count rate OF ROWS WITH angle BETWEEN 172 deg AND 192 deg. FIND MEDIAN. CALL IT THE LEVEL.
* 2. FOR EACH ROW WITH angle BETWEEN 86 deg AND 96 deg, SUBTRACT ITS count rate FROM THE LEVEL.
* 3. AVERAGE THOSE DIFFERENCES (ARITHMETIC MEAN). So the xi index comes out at -6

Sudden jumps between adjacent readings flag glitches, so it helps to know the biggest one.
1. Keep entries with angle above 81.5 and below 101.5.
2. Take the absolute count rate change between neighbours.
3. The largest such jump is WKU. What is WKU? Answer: 22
